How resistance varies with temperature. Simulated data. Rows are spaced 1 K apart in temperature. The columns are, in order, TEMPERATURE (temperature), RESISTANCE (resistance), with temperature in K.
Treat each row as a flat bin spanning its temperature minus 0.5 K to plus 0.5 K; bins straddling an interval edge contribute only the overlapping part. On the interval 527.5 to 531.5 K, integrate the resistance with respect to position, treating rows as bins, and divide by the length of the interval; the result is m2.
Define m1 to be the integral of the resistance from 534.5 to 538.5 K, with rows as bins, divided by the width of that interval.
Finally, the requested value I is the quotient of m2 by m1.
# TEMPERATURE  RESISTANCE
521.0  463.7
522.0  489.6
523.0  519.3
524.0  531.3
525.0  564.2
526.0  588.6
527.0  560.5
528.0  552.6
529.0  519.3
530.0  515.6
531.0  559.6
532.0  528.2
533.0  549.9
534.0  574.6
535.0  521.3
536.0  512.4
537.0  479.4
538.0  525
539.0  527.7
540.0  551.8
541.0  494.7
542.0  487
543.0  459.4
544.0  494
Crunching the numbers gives 1.05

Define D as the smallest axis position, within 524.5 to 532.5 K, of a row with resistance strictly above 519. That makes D 525.0 K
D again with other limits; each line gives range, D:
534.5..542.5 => 535.0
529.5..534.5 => 531.0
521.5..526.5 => 523.0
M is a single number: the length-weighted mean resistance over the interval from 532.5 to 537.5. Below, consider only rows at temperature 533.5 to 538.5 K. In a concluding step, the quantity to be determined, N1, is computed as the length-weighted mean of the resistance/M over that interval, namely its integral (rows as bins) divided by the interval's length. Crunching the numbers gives 0.99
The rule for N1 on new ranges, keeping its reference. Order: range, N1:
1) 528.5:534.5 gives 1.03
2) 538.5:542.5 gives 0.98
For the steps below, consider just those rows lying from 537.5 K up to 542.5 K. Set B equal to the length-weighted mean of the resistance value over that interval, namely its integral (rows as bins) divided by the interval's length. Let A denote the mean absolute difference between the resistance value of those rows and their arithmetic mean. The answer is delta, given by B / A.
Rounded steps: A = 21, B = 517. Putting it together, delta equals 24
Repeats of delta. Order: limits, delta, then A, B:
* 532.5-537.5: 19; 28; 528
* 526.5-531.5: 28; 19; 542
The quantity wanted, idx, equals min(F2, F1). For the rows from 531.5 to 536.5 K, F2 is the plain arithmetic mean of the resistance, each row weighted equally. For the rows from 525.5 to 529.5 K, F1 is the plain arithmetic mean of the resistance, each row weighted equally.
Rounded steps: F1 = 555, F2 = 537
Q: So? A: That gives 537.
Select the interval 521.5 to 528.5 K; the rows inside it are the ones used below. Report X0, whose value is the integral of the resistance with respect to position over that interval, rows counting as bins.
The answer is 3806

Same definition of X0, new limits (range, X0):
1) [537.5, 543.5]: 3046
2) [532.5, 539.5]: 3690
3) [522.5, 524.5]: 1051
